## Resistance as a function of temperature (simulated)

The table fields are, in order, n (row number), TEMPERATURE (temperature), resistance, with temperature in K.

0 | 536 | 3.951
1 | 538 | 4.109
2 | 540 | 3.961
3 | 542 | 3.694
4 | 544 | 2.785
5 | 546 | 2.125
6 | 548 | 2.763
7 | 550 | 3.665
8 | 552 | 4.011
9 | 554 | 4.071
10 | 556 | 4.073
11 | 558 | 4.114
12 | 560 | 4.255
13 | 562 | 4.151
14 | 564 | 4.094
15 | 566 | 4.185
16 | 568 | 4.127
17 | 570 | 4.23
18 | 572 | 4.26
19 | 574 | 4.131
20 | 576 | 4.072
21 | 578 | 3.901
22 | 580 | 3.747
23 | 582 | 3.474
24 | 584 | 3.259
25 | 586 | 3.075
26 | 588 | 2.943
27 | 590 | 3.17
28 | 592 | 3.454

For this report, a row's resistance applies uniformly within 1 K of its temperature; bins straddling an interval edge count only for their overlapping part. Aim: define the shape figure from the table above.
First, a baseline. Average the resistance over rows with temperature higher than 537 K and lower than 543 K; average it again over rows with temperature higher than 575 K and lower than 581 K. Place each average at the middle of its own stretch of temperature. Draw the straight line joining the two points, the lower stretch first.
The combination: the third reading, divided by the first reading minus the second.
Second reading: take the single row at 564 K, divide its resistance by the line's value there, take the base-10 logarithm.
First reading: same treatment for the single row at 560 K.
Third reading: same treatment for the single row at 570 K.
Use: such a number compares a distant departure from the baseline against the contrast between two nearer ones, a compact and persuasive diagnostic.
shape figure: 2.06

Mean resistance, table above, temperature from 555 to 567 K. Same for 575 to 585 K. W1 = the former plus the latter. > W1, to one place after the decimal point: 7.8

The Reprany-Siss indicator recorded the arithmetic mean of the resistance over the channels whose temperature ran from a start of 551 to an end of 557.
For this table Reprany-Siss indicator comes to 4.1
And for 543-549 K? 2.6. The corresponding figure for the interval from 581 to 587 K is 3.3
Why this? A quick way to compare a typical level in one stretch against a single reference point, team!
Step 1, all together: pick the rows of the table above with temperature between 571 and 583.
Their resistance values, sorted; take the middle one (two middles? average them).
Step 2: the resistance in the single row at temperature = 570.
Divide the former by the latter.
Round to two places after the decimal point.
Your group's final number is 0.94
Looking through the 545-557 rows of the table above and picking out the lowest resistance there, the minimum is 2.125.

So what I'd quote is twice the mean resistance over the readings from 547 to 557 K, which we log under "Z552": 7.4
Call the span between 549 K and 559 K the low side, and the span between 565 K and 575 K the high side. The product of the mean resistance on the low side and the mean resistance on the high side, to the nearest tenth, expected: 16.7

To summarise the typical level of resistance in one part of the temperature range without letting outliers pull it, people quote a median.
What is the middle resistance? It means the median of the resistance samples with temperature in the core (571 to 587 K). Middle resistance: 3.8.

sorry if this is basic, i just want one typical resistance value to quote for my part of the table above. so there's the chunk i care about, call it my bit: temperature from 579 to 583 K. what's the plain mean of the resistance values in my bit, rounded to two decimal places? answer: 3.61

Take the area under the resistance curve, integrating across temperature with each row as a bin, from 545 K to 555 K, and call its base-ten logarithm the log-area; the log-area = 1.52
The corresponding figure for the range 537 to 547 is 1.52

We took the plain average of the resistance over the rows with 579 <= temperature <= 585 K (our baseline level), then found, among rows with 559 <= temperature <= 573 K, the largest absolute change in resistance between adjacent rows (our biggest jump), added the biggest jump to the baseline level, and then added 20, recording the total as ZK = 23.6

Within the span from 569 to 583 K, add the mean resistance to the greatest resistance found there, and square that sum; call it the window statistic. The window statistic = 68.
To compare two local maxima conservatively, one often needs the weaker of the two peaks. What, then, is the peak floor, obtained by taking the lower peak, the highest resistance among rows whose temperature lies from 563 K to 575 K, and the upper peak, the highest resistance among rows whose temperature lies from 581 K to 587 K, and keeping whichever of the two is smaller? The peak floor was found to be 3.5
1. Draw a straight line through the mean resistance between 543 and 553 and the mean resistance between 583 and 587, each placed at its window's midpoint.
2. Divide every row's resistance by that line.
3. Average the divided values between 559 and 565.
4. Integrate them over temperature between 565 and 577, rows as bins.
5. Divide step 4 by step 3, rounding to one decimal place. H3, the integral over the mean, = 11.9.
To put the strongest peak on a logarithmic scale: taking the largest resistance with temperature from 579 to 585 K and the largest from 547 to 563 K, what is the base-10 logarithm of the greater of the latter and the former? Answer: 0.629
